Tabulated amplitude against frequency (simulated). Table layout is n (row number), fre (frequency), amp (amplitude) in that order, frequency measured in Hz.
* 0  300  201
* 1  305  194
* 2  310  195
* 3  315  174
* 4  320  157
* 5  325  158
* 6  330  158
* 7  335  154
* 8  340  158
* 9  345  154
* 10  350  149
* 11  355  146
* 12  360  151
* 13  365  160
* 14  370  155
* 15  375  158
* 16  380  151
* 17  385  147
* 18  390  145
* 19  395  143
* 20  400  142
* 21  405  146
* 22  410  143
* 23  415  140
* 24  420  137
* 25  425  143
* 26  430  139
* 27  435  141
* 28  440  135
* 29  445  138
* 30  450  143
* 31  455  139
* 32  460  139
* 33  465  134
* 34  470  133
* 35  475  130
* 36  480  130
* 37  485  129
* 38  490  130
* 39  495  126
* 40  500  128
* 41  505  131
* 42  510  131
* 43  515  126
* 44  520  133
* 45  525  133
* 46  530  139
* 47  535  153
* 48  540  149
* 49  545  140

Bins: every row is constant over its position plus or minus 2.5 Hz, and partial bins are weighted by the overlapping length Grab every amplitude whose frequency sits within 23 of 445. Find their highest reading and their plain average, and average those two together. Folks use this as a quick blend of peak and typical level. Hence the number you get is 141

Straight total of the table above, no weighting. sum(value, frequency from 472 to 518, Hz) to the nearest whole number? 1161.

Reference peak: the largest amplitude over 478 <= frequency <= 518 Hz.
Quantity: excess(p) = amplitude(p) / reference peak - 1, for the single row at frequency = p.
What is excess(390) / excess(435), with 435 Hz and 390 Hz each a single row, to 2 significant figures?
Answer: 1.4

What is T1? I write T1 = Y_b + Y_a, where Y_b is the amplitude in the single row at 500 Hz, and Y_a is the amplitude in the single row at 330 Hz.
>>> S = 286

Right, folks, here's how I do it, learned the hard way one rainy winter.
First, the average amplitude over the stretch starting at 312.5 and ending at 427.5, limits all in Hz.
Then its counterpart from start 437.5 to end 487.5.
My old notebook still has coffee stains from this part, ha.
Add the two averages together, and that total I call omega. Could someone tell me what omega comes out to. 286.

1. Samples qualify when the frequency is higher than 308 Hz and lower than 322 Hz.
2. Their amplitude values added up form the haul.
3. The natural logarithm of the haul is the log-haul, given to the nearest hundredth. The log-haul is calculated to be 6.27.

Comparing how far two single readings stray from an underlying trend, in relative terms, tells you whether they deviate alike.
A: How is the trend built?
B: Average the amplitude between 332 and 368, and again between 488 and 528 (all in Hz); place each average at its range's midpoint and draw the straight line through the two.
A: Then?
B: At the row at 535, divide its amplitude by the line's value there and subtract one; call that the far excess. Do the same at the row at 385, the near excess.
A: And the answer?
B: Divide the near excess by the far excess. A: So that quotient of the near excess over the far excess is -0.03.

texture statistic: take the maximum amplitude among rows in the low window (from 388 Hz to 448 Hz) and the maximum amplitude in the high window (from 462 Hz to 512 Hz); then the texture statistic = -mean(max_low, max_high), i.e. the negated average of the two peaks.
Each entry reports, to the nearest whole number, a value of -140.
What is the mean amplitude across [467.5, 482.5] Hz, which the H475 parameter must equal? 131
